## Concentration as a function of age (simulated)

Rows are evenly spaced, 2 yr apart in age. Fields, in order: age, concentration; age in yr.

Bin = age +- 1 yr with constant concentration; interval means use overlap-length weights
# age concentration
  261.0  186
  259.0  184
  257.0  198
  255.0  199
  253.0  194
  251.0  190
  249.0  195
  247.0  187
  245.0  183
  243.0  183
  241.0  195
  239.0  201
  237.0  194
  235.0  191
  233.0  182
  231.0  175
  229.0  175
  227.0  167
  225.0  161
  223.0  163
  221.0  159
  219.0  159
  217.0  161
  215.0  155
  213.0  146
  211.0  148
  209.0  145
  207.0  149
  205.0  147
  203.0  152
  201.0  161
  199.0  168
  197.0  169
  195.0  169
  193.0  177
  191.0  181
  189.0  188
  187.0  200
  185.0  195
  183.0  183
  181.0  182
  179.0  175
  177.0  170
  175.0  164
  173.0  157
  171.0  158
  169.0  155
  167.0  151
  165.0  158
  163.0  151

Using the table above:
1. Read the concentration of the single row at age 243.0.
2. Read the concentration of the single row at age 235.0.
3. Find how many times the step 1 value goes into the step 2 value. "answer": 1.04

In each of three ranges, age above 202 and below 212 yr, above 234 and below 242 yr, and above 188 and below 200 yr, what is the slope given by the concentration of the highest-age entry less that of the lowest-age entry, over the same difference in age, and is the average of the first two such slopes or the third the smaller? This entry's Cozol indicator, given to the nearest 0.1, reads -2.0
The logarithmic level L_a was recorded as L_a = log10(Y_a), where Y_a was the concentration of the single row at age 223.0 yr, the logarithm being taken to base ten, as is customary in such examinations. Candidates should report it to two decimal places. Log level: 2.21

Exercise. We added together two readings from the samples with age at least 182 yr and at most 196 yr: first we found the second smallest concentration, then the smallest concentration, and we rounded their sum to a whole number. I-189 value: 346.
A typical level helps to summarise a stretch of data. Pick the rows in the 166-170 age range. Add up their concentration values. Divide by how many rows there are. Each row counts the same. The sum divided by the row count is 153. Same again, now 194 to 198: 169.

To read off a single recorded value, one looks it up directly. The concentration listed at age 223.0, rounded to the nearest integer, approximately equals 163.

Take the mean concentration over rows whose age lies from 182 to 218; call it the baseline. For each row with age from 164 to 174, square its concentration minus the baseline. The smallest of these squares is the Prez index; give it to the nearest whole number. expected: 69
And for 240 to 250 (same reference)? 278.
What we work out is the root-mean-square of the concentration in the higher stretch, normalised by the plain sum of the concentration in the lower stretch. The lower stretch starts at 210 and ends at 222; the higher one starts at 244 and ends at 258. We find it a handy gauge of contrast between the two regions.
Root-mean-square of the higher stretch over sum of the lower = 0.21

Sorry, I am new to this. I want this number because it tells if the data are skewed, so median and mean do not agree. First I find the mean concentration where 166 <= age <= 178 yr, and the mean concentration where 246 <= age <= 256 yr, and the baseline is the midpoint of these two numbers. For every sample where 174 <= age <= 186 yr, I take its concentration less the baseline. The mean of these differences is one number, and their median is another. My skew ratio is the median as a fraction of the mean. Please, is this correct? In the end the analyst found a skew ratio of 1.16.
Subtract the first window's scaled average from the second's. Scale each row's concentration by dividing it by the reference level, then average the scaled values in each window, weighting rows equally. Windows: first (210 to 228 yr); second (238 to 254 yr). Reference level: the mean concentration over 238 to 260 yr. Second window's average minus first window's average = 0.17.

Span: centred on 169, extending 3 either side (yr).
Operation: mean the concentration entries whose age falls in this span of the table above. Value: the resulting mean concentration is 155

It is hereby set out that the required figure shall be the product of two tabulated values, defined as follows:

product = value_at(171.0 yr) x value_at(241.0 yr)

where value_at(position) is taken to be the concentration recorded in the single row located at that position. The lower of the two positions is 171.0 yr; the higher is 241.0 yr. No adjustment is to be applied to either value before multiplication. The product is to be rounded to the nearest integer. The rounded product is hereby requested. 30810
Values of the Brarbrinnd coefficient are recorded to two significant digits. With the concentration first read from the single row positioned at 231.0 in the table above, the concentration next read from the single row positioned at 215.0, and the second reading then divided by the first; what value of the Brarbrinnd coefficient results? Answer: 0.89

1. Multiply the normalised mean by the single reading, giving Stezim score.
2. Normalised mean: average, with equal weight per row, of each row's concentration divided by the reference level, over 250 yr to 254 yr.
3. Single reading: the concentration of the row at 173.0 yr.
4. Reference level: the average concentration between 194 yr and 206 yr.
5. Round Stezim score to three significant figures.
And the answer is 187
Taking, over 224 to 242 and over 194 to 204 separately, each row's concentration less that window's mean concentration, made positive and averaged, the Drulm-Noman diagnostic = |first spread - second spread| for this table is 6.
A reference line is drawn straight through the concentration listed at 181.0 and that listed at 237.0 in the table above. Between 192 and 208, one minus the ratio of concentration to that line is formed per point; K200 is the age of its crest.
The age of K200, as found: 205.0 yr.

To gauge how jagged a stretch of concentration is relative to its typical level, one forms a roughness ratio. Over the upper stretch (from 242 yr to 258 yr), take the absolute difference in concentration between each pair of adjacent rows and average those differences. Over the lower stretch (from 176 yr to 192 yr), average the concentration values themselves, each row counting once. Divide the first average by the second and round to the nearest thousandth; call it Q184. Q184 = 0.021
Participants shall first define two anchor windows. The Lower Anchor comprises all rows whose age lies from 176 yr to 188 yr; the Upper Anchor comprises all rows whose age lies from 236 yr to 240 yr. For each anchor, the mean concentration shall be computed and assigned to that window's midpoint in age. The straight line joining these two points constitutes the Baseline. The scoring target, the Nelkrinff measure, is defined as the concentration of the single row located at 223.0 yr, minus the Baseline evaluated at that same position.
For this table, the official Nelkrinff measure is -31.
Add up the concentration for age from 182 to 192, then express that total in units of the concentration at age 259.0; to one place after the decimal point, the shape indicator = 5.1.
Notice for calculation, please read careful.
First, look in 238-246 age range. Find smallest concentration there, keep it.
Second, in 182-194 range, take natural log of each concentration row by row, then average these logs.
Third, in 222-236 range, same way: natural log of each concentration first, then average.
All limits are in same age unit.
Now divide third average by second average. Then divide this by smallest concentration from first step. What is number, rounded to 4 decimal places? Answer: 0.0054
